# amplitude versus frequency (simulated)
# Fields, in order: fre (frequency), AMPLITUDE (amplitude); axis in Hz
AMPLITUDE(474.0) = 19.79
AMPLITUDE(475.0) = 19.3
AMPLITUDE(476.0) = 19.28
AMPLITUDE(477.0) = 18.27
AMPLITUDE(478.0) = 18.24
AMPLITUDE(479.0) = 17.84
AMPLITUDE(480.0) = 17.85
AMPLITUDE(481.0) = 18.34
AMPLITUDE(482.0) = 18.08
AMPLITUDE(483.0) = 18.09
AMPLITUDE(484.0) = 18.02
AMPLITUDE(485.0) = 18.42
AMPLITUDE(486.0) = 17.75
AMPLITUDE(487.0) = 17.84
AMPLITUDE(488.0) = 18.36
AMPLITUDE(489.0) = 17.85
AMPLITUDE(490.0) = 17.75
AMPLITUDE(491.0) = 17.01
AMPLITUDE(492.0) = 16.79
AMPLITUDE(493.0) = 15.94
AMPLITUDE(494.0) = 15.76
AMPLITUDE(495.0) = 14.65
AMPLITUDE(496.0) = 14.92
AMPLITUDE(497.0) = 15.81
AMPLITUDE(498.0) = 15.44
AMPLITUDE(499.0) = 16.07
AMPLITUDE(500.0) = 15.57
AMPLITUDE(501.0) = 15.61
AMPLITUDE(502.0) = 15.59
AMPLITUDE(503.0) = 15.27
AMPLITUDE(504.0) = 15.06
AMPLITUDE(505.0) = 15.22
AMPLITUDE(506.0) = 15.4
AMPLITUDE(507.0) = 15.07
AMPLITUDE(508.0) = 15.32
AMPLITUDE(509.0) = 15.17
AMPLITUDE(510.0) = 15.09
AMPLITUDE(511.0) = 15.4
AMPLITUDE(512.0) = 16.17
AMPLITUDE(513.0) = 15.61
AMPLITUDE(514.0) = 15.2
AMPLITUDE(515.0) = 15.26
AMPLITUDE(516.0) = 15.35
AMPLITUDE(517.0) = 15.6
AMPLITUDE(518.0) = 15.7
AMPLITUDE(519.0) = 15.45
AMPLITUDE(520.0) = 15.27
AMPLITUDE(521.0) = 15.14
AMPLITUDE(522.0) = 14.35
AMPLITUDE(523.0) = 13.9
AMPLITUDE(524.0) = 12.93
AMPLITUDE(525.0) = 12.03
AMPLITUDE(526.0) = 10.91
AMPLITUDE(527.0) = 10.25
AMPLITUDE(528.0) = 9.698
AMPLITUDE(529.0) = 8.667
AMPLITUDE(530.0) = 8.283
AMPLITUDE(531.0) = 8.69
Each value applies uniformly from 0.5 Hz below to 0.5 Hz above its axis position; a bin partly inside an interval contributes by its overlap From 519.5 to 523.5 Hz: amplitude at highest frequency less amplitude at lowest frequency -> -1.4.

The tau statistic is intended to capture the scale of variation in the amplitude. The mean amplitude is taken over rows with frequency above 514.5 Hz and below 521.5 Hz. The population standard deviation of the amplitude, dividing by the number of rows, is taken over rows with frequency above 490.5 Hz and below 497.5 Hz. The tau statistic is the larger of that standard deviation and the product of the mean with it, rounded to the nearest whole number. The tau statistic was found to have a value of 12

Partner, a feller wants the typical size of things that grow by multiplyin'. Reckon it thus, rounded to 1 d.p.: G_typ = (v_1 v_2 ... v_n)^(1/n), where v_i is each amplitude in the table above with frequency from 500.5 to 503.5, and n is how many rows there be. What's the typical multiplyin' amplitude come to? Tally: 15.5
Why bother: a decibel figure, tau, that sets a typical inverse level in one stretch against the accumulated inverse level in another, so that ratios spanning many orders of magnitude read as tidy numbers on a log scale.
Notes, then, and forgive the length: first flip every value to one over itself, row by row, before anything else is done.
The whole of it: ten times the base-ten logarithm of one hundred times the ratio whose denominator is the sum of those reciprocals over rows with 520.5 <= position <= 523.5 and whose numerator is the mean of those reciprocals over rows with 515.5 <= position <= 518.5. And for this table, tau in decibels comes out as 14.9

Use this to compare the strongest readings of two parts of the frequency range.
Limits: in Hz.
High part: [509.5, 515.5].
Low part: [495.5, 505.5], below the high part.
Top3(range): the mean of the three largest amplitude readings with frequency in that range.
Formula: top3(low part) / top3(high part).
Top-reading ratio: 1.01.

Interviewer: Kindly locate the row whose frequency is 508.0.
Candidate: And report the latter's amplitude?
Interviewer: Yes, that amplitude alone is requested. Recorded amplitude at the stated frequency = 15.32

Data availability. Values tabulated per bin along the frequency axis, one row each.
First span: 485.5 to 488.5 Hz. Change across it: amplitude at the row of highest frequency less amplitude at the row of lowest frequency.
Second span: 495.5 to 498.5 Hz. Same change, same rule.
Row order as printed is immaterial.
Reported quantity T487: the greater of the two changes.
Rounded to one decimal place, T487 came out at 0.6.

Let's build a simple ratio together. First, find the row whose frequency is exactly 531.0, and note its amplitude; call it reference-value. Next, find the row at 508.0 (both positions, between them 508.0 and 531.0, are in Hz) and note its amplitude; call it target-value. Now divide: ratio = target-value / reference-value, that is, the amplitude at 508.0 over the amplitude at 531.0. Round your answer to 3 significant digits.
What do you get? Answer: 1.76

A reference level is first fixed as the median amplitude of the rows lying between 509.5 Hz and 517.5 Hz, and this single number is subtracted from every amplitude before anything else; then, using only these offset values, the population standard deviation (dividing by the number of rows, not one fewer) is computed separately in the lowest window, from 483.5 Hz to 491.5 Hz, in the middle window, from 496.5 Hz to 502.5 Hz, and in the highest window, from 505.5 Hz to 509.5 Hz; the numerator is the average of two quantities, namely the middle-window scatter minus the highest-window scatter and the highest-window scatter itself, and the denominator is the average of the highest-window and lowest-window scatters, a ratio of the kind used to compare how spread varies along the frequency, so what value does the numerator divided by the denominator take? 0.38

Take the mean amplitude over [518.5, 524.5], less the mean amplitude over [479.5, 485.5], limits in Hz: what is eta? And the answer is -4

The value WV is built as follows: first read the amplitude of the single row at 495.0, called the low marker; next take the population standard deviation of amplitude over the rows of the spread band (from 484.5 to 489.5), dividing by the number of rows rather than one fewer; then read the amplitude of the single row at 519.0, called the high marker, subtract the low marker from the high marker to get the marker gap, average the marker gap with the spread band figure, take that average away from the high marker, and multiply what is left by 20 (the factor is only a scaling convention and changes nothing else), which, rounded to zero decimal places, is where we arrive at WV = 298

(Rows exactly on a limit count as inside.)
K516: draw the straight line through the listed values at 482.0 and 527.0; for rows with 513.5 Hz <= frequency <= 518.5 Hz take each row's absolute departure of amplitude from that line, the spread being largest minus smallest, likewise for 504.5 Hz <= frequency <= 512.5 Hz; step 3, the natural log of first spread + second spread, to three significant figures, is 1.21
